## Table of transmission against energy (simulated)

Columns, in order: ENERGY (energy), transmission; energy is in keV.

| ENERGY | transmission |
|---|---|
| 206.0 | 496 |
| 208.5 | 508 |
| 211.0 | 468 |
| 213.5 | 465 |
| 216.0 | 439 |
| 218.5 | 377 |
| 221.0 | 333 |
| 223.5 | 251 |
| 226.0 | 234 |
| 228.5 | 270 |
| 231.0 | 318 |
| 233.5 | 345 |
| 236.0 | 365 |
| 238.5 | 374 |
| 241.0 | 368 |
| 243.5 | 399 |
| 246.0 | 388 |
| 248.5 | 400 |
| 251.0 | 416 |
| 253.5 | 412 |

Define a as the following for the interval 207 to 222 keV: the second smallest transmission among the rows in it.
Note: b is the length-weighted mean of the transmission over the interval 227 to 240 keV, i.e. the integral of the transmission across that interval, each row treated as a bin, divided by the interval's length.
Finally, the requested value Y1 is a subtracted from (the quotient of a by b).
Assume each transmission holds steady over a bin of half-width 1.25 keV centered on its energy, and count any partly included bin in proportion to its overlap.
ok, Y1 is -376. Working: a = 377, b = 333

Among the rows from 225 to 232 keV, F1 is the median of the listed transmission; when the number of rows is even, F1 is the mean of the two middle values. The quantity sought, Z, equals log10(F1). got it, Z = 2.43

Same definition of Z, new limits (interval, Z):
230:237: 2.54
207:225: 2.64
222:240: 2.50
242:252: 2.60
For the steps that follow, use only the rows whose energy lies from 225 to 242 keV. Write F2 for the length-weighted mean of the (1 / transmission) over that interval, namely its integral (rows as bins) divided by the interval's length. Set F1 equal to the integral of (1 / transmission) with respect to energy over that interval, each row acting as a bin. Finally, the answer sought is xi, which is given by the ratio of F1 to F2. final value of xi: 17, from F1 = 0.054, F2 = 0.0032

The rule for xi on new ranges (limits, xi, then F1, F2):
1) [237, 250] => 13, 0.034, 0.0026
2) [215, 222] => 7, 0.019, 0.0026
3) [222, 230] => 8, 0.031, 0.0039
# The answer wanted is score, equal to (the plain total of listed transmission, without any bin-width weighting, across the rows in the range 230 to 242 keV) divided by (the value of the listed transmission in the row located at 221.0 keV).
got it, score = 5.3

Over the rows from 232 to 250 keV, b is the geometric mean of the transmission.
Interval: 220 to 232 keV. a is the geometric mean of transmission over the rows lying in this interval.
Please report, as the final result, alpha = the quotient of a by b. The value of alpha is 0.74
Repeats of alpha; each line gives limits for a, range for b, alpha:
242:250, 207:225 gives 1.00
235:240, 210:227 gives 1.04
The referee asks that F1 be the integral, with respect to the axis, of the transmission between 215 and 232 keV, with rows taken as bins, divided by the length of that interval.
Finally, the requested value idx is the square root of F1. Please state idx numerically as 17.8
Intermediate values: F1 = 316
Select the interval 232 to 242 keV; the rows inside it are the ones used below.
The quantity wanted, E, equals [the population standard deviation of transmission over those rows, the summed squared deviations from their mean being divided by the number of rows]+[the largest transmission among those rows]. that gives 385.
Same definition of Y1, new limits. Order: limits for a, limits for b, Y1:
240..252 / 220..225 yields -387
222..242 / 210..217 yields -250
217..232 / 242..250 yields -250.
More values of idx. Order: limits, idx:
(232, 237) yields 18.8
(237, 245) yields 19.5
